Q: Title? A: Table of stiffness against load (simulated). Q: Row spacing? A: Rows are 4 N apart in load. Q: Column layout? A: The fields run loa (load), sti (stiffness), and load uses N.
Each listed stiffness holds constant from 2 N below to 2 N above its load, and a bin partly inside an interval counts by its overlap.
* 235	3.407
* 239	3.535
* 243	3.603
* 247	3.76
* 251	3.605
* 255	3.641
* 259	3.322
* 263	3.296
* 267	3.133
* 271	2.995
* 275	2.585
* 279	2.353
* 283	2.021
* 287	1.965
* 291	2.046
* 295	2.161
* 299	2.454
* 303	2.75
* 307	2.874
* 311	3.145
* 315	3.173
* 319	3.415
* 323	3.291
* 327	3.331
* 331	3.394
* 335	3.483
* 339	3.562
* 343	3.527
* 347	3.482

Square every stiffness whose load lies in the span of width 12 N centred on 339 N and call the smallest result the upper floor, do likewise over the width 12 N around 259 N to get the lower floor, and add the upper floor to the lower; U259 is 23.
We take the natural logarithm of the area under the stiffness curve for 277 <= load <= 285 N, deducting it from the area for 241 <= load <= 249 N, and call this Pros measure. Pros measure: 27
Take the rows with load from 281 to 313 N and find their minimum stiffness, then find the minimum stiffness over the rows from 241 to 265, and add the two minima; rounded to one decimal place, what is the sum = 5.3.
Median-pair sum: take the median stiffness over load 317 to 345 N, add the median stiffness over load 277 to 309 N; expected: 5.67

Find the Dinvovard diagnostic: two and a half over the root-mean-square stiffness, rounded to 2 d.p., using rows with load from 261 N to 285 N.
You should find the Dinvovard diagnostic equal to 0.90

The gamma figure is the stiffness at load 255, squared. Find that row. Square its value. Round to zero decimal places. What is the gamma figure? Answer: 13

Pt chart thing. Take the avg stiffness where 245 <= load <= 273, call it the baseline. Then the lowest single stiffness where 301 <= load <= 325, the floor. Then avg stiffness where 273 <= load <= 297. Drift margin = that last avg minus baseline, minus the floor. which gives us -4.0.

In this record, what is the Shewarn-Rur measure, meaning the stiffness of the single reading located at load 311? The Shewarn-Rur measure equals 3.145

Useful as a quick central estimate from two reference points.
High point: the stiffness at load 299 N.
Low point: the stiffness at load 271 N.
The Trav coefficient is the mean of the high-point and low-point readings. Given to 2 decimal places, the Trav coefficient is 2.72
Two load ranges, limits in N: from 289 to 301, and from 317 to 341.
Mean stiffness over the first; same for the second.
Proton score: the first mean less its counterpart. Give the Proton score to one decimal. -1.2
